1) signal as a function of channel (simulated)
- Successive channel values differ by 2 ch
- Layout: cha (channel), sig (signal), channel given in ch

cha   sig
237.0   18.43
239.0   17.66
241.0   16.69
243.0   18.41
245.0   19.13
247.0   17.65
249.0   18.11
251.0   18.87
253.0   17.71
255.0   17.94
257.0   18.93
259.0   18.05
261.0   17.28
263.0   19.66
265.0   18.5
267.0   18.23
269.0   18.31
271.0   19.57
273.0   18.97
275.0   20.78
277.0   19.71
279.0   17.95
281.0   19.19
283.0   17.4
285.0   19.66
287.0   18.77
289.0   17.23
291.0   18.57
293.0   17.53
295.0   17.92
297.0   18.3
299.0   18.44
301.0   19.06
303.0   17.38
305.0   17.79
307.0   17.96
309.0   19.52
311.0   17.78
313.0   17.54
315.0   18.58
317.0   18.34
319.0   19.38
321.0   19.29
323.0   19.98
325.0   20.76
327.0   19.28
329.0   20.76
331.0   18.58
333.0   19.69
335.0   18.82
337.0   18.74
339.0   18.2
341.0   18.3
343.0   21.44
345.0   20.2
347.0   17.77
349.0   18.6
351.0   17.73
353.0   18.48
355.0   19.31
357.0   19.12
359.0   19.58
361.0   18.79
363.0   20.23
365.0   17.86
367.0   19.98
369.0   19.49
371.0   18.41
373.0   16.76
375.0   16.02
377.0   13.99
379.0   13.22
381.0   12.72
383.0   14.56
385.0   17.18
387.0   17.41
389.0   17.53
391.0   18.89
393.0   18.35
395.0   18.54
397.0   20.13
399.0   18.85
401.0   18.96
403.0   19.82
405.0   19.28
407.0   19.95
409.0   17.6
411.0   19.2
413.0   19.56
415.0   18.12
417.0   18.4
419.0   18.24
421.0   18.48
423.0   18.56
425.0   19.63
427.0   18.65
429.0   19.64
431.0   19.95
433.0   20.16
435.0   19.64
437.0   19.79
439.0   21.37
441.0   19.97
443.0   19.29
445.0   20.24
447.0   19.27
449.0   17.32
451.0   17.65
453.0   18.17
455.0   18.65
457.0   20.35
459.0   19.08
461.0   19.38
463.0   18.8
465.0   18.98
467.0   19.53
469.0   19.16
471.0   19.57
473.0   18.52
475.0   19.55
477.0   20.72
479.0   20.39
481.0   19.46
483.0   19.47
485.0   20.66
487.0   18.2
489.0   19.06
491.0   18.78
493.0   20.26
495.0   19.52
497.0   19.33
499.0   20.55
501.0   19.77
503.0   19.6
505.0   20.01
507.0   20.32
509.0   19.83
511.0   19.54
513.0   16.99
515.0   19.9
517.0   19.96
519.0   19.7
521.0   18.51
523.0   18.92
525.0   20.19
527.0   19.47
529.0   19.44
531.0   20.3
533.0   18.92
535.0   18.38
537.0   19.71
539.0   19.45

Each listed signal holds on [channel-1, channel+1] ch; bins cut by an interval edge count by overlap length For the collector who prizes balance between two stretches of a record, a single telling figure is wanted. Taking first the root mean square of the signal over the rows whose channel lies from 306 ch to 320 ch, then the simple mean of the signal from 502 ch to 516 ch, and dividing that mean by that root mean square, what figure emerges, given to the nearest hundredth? 1.05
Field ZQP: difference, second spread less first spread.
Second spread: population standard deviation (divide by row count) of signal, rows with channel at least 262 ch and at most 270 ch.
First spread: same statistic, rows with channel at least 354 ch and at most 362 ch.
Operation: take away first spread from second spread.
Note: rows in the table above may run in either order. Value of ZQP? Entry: 0.29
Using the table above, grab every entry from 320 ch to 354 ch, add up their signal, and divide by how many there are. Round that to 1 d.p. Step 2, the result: 19.2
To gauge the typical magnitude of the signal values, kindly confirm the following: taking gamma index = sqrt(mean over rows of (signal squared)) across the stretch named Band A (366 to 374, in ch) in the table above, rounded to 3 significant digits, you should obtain 18.7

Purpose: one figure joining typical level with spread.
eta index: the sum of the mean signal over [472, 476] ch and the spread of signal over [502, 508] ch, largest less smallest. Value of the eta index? 19.8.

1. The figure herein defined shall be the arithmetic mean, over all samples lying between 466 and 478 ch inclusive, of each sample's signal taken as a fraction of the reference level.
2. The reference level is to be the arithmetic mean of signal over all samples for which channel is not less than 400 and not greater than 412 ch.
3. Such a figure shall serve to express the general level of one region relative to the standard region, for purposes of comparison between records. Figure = 1.02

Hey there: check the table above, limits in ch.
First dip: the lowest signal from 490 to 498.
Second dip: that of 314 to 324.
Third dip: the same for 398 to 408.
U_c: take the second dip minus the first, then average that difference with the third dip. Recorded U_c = 9.2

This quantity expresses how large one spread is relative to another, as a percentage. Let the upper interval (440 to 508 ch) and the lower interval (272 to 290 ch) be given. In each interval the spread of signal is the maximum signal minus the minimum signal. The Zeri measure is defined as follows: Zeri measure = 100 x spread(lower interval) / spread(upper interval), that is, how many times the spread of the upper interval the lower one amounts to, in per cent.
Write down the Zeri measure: 104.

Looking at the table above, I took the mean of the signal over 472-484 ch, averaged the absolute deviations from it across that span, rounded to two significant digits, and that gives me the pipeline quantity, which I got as 0.58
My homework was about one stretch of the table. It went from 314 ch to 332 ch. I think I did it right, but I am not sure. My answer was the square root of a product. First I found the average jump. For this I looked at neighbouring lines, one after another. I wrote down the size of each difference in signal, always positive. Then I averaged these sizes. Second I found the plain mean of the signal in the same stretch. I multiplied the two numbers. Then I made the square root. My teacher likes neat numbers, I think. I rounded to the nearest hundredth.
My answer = 4.40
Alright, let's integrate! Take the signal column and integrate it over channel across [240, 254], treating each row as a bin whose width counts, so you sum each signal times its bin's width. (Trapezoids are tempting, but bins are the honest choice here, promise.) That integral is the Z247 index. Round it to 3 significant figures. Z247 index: 253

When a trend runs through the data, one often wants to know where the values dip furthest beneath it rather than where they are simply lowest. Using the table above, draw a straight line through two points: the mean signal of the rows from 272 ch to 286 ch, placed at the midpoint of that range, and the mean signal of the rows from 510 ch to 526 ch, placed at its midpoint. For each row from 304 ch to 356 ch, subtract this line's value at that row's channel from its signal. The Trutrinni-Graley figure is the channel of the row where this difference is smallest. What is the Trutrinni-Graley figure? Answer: 313.0 ch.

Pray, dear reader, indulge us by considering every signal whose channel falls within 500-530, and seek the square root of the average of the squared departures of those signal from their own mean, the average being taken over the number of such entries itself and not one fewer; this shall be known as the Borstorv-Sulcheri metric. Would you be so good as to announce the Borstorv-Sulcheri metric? 0.80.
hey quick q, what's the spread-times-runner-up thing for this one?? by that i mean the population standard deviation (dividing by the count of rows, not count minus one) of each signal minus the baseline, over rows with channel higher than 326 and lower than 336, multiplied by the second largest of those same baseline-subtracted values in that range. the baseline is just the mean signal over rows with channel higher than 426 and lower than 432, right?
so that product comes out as 0.21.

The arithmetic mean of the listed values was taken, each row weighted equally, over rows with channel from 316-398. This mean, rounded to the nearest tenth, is 18.4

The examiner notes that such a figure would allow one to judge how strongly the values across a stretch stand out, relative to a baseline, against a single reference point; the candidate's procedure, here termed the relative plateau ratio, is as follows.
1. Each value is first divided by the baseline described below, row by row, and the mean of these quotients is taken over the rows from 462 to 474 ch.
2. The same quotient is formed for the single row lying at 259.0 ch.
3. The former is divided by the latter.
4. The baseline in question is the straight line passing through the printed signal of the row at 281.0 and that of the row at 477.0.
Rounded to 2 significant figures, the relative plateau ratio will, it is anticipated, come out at 0.97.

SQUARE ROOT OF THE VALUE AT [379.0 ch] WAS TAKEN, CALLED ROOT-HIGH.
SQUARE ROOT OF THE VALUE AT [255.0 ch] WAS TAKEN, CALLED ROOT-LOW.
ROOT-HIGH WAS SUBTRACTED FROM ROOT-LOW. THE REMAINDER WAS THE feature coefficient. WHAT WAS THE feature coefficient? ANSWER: 0.60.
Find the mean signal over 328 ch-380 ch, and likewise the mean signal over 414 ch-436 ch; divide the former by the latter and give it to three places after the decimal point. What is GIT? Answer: 0.970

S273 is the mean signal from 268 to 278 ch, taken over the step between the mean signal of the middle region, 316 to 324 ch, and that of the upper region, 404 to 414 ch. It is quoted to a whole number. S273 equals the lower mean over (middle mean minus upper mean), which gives 150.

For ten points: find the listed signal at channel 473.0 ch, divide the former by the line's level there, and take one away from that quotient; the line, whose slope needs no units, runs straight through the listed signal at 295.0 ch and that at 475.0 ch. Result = -0.05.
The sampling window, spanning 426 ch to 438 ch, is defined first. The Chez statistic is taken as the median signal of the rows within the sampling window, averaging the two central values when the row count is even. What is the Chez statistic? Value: 19.7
